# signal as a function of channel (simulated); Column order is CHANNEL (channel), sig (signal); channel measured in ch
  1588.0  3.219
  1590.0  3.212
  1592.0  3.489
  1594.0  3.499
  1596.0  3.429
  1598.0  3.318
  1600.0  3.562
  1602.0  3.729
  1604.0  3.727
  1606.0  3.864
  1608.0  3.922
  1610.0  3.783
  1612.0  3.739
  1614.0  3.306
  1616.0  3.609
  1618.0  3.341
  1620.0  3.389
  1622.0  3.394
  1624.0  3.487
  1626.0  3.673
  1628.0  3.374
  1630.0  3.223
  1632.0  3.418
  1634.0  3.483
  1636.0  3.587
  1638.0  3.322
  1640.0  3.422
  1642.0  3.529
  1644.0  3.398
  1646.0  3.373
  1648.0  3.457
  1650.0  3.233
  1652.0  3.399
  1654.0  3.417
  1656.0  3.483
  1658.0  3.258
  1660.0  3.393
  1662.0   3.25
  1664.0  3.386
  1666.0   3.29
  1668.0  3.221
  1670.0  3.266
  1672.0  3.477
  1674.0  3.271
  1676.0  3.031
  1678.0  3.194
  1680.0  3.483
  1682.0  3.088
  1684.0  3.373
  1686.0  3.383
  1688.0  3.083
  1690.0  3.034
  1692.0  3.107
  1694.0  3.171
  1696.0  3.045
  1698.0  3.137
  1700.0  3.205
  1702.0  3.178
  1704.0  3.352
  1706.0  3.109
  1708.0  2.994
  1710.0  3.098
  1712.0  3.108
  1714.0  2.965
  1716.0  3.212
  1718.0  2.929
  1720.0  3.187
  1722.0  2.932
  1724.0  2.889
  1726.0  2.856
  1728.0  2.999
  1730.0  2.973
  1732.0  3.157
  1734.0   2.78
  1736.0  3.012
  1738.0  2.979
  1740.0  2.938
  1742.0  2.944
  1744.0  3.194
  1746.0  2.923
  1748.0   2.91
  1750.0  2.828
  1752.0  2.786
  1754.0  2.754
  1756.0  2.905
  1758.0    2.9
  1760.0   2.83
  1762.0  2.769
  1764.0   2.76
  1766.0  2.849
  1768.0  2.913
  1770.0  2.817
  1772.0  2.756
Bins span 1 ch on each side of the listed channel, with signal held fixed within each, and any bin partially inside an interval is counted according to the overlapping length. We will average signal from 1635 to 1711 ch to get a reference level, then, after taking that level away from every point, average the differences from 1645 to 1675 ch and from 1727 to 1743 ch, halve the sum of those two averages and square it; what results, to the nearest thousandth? 0.014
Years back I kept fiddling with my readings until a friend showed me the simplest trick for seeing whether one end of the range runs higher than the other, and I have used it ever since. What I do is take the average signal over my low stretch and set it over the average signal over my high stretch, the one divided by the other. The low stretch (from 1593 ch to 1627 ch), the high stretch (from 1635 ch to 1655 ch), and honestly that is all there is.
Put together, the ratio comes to 1.05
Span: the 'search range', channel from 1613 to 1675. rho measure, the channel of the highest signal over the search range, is 1626.0 ch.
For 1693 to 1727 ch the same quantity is 1704.0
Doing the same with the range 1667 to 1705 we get 1680.0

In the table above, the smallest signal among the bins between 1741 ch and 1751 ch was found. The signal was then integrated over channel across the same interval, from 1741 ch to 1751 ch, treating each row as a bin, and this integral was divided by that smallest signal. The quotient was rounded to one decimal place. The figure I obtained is 10.5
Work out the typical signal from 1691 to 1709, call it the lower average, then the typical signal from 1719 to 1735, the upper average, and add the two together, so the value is 6.12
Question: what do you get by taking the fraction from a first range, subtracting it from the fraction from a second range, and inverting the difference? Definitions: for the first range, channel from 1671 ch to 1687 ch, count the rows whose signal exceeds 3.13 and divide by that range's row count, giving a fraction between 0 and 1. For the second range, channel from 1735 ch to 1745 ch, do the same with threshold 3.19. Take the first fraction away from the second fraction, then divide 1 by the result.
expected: -1.8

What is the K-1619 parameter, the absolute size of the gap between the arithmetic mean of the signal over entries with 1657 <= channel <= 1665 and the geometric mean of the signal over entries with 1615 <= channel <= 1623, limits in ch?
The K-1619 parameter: 0.11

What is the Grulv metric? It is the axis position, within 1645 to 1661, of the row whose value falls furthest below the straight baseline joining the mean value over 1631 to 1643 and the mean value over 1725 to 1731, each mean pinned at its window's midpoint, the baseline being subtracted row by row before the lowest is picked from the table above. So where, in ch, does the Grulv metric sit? 1650.0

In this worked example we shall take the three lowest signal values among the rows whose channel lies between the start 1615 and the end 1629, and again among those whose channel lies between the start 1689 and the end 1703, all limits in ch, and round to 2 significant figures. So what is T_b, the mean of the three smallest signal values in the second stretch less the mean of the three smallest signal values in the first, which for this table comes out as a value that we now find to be -0.31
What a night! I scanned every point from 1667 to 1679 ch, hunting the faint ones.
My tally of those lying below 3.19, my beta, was 1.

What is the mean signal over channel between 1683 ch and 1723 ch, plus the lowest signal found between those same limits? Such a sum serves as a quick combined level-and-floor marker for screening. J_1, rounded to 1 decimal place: 6.1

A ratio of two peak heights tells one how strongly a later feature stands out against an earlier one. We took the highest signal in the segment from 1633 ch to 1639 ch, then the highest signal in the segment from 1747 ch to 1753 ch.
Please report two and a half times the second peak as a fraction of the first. 2.0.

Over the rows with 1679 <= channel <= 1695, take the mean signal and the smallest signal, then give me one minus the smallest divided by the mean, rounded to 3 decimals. 0.056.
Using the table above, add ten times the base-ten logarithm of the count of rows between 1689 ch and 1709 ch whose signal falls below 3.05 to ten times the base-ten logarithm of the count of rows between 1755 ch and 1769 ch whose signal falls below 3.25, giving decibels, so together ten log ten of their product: 13.2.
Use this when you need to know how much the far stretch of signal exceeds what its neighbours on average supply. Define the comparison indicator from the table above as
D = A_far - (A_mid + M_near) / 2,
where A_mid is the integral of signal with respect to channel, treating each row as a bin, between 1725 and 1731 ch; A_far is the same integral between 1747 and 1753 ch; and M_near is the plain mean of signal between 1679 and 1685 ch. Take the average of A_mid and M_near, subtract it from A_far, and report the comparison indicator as 6.56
